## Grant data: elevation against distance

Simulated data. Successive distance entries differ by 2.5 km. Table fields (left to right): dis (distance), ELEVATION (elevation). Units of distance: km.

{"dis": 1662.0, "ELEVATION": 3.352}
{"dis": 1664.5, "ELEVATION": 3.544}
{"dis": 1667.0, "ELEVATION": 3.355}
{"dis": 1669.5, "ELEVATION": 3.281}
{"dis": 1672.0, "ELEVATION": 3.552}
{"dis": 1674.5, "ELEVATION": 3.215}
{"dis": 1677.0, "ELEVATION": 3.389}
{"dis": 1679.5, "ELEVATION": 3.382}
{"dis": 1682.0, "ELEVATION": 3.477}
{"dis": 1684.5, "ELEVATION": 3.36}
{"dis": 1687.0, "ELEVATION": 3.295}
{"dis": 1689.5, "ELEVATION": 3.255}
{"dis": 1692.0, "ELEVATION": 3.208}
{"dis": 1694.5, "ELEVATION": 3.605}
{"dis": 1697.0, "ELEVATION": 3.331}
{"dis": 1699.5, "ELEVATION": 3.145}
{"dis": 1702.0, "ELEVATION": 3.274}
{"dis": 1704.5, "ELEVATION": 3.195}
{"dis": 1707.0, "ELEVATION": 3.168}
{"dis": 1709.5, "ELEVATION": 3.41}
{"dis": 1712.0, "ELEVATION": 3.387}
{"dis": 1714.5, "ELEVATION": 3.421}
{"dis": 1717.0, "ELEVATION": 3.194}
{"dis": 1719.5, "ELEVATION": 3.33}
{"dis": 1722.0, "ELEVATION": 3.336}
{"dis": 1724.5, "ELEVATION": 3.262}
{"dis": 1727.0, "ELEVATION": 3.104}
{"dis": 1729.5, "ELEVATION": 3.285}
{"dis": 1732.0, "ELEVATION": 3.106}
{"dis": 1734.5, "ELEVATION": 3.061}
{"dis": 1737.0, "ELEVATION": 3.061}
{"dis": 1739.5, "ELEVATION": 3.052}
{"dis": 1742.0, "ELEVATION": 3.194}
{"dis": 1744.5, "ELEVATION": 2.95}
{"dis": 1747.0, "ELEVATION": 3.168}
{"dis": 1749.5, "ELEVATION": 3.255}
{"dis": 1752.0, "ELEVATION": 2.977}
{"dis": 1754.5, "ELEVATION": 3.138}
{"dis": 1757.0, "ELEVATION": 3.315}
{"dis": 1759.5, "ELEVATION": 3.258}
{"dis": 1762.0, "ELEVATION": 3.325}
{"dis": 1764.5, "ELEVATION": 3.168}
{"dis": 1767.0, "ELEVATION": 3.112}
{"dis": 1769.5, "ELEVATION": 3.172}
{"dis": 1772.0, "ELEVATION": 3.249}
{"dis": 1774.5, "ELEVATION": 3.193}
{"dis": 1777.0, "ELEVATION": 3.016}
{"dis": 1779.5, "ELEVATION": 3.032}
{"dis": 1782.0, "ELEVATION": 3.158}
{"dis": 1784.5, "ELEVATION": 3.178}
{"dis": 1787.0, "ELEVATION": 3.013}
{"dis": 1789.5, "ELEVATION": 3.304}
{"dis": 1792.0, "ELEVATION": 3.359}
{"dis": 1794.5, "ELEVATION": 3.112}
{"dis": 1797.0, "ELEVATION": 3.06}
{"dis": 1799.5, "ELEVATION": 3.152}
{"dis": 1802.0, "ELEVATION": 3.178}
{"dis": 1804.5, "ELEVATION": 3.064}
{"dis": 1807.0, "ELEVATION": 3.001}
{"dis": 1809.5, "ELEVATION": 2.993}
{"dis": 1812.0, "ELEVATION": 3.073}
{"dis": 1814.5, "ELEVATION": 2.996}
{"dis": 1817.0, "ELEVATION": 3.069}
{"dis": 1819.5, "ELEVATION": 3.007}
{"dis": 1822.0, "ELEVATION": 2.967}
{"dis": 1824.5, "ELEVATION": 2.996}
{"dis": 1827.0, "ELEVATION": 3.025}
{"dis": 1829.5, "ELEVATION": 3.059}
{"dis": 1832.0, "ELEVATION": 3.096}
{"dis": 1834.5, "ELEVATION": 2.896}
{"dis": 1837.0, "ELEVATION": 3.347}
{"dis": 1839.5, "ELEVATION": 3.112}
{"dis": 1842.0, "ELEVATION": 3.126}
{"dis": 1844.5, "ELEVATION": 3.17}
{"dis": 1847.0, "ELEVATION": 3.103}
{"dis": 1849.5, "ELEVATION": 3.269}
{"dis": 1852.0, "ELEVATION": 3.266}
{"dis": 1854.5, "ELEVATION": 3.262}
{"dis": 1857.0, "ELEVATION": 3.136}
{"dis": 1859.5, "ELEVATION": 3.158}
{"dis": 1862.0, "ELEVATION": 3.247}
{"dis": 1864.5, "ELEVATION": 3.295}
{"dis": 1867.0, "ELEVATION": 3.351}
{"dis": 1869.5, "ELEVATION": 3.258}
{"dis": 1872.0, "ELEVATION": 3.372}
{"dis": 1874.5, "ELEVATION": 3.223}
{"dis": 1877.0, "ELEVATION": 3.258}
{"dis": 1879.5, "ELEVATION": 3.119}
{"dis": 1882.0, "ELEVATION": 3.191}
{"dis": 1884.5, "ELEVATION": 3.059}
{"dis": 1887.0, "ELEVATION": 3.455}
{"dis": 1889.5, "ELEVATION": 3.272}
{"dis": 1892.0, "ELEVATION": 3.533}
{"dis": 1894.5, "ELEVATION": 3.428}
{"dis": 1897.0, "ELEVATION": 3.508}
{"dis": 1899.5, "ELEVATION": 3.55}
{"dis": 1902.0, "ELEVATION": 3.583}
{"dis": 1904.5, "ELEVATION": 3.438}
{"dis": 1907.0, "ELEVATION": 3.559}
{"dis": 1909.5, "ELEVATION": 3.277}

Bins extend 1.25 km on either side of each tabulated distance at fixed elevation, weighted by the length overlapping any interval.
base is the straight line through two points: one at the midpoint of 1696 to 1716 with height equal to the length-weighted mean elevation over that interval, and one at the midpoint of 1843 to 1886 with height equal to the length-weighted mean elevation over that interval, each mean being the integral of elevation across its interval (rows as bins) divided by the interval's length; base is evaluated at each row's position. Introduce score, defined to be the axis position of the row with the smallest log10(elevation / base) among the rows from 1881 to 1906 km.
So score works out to 1884.5 km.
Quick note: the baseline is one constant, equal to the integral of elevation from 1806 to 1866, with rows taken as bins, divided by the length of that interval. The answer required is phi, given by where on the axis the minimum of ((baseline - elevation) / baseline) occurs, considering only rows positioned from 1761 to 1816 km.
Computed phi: 1792.0 km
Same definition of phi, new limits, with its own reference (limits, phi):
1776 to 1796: 1792.0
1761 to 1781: 1762.0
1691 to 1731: 1694.5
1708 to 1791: 1714.5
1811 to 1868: 1867.0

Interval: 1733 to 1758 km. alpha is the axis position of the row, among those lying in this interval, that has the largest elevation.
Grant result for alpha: 1757.0 km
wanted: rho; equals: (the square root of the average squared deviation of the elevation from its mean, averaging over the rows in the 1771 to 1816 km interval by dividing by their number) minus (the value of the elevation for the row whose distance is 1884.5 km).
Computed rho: -2.95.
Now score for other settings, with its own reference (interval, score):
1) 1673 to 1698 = 1674.5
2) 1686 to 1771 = 1744.5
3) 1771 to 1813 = 1809.5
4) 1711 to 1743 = 1739.5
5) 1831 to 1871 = 1834.5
